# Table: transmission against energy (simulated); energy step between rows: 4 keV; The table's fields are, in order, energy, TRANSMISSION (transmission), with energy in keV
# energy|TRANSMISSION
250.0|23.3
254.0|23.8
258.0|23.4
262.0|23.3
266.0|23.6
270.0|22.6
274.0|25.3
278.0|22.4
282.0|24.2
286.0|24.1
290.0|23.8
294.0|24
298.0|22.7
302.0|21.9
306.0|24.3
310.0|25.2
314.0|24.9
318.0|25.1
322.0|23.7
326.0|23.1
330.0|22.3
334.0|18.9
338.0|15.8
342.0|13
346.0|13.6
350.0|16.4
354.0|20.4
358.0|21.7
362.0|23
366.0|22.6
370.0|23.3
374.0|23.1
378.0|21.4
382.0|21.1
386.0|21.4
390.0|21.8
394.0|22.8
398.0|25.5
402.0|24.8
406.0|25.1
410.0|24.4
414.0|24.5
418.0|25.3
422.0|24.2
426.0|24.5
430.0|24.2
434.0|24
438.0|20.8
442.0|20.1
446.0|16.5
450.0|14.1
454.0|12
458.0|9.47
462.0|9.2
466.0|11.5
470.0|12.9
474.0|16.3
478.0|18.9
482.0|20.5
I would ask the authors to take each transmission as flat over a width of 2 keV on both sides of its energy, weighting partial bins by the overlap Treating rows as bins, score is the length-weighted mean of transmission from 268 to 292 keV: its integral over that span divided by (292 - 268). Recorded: 23.7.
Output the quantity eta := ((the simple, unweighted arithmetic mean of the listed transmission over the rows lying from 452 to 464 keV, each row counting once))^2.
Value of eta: 105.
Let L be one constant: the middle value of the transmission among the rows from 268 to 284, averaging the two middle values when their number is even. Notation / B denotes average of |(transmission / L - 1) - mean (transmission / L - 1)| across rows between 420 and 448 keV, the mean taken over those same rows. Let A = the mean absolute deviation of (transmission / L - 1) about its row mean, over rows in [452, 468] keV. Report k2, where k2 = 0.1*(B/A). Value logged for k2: 0.21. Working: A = 0.052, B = 0.107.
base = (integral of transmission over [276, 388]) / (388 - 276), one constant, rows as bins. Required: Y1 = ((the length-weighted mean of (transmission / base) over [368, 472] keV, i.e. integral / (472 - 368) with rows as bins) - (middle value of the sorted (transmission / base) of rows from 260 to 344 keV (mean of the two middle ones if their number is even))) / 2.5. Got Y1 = -0.06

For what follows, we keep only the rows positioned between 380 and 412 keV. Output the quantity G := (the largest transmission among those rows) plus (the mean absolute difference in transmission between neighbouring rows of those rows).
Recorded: 26.4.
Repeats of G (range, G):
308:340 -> 26.6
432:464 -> 26.1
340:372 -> 24.9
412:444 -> 26.2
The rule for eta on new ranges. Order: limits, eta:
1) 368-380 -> 511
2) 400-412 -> 613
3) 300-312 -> 566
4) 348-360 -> 380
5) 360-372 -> 527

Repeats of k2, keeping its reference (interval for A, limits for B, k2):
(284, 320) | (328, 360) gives 0.38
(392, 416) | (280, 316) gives 0.12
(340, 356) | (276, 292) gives 0.02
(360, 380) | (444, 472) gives 0.36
